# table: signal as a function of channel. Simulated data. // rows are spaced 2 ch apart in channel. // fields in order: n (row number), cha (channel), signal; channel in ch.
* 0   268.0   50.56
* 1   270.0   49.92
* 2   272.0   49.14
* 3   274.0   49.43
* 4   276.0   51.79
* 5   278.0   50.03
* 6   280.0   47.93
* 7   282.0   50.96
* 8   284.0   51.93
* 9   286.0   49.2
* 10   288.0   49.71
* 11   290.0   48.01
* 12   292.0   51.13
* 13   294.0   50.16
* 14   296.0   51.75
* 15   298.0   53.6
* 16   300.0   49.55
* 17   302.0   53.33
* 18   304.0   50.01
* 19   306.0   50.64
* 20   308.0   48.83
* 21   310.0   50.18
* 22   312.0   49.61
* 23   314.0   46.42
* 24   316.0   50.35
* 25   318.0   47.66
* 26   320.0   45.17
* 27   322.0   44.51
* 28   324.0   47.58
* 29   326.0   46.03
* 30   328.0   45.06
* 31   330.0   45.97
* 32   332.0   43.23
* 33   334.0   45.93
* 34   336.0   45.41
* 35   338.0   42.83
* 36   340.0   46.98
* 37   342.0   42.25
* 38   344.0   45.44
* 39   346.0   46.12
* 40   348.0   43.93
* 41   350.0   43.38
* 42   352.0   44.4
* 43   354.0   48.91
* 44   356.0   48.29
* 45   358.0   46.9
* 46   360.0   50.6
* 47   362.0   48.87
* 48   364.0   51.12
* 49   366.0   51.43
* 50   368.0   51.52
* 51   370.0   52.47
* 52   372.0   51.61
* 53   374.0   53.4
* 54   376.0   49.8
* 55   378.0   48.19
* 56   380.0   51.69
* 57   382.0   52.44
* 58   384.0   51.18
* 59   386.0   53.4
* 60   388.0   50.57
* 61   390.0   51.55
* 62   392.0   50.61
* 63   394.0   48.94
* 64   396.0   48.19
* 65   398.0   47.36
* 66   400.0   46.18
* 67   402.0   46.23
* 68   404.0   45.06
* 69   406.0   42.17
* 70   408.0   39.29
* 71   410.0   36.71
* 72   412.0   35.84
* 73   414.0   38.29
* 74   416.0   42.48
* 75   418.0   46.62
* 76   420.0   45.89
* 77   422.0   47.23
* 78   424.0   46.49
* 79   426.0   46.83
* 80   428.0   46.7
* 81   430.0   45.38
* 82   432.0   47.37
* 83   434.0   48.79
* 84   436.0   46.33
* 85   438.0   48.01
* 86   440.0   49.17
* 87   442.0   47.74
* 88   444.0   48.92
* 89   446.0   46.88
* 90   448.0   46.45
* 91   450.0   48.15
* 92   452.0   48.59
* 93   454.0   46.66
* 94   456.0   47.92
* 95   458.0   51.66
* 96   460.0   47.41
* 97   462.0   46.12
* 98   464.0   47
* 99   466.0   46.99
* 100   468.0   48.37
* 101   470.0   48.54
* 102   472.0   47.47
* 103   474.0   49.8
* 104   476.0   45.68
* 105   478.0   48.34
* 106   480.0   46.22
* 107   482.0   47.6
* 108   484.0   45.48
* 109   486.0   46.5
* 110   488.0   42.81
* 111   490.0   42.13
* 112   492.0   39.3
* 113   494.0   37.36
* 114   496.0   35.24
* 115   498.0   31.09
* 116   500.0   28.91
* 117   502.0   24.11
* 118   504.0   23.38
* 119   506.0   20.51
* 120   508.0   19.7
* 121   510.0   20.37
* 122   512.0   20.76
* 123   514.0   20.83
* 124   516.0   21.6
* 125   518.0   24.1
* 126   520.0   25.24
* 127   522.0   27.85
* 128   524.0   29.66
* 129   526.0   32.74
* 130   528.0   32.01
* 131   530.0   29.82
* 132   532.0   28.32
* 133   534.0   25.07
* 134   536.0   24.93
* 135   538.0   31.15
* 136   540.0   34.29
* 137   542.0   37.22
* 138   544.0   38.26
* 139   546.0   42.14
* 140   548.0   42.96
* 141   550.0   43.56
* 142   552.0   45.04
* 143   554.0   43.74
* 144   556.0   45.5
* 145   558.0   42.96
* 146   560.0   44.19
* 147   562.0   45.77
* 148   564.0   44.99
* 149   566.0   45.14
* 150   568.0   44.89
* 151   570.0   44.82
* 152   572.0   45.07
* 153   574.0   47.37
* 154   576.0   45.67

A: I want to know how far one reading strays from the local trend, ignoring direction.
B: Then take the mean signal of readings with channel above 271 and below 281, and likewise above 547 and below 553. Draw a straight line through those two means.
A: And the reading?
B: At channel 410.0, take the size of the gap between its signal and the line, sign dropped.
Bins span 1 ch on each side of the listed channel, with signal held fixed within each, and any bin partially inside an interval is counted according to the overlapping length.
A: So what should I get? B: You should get 10.1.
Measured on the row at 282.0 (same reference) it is 1.4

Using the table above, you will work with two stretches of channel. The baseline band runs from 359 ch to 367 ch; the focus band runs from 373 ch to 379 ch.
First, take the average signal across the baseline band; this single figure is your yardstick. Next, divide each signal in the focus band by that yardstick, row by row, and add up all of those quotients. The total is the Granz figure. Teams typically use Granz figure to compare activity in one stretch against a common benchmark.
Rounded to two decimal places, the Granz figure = 3.00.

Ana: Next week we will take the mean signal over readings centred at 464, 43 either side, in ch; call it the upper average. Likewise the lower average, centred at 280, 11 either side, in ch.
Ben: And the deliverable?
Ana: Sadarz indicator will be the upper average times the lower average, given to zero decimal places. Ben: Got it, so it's 2192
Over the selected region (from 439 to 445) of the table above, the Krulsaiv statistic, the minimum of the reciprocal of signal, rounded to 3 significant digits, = 0.0203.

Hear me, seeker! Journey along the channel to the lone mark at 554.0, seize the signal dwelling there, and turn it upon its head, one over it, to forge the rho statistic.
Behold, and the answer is 0.0229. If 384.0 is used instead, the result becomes 0.0195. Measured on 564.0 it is 0.0222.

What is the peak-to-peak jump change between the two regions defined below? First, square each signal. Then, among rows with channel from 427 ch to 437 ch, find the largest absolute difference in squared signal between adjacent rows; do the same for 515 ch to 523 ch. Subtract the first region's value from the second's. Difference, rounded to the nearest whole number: -95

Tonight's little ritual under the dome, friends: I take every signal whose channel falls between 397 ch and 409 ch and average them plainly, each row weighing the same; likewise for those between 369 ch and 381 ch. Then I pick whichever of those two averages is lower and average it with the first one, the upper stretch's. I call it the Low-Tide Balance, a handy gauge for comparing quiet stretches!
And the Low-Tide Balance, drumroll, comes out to 44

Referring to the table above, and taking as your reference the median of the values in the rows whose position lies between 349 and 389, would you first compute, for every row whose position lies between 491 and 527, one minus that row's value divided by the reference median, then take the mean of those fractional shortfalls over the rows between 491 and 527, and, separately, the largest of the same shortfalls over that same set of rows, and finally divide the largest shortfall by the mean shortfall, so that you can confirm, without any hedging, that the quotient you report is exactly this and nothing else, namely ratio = 1.3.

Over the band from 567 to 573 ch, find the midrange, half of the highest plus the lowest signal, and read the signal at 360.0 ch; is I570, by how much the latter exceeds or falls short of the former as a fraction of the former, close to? 0.13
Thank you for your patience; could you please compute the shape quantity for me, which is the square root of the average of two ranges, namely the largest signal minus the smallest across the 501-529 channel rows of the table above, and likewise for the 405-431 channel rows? 3.49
